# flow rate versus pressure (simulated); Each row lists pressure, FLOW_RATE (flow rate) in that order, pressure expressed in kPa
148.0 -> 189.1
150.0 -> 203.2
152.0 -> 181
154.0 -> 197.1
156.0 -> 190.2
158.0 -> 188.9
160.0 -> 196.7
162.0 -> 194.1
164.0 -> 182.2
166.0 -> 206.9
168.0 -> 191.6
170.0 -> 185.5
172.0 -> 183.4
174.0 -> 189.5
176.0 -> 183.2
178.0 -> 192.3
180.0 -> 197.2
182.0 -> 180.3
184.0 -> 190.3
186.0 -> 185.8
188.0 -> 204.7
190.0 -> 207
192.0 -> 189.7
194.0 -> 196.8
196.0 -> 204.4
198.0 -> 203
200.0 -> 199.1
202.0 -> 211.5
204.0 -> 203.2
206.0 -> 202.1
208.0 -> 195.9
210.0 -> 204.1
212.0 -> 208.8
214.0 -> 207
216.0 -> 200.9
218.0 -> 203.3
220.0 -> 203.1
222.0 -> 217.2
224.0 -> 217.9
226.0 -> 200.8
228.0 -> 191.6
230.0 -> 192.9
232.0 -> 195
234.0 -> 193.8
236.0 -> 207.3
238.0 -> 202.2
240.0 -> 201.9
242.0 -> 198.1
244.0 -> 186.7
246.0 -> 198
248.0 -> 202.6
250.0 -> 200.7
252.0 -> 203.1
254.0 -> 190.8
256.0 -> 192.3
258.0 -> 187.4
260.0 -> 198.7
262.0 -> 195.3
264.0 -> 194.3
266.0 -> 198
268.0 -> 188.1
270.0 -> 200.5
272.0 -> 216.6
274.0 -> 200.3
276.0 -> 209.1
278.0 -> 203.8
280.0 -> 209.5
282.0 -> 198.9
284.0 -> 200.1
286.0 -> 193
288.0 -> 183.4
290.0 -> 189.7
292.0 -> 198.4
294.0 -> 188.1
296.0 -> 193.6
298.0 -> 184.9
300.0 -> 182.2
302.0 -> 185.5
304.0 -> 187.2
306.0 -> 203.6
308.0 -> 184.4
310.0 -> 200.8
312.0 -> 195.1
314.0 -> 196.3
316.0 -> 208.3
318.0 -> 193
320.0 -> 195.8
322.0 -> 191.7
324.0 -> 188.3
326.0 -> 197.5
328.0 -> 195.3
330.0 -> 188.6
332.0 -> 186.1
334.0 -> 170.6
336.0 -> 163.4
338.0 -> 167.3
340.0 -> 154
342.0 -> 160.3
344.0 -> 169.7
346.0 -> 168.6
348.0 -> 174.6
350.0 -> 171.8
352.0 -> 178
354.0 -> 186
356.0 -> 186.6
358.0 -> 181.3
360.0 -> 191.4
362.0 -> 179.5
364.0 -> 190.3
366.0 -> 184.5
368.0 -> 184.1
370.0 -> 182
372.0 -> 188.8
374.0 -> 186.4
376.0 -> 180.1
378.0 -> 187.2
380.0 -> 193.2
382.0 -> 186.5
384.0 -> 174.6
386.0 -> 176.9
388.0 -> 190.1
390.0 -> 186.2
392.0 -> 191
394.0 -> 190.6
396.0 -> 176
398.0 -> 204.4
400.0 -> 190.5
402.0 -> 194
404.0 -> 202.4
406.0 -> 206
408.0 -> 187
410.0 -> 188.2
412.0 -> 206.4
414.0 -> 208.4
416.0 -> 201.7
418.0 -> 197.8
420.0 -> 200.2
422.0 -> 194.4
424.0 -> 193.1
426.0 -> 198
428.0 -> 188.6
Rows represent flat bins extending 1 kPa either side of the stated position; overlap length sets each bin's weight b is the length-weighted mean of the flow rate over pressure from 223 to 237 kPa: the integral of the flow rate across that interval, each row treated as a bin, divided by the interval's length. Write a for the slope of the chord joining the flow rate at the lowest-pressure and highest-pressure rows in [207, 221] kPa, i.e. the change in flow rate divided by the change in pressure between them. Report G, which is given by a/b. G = 0.003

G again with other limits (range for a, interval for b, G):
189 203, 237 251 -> 0.002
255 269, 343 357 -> -0.002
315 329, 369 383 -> -0.006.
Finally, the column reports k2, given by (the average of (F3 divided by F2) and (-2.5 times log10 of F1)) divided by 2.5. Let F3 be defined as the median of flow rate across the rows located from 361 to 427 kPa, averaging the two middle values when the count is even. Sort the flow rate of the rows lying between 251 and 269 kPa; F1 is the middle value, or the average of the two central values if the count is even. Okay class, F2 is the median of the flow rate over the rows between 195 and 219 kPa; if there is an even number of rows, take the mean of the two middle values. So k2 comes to -0.957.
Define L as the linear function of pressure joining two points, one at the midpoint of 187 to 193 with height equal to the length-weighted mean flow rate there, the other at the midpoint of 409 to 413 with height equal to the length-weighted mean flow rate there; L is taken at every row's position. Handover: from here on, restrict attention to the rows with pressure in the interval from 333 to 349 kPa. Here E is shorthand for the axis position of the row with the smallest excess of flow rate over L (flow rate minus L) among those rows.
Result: 340.0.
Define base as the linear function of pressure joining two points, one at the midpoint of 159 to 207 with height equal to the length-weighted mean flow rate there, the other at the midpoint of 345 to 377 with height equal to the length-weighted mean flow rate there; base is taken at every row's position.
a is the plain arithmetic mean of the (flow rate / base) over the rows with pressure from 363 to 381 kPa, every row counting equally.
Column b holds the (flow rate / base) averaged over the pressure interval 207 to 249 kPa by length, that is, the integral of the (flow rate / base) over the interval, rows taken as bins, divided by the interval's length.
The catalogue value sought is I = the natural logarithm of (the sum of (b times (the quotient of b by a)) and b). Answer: 0.75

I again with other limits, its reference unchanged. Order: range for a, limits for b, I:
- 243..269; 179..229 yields 0.74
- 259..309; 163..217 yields 0.69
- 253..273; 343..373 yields 0.67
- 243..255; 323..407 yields 0.69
